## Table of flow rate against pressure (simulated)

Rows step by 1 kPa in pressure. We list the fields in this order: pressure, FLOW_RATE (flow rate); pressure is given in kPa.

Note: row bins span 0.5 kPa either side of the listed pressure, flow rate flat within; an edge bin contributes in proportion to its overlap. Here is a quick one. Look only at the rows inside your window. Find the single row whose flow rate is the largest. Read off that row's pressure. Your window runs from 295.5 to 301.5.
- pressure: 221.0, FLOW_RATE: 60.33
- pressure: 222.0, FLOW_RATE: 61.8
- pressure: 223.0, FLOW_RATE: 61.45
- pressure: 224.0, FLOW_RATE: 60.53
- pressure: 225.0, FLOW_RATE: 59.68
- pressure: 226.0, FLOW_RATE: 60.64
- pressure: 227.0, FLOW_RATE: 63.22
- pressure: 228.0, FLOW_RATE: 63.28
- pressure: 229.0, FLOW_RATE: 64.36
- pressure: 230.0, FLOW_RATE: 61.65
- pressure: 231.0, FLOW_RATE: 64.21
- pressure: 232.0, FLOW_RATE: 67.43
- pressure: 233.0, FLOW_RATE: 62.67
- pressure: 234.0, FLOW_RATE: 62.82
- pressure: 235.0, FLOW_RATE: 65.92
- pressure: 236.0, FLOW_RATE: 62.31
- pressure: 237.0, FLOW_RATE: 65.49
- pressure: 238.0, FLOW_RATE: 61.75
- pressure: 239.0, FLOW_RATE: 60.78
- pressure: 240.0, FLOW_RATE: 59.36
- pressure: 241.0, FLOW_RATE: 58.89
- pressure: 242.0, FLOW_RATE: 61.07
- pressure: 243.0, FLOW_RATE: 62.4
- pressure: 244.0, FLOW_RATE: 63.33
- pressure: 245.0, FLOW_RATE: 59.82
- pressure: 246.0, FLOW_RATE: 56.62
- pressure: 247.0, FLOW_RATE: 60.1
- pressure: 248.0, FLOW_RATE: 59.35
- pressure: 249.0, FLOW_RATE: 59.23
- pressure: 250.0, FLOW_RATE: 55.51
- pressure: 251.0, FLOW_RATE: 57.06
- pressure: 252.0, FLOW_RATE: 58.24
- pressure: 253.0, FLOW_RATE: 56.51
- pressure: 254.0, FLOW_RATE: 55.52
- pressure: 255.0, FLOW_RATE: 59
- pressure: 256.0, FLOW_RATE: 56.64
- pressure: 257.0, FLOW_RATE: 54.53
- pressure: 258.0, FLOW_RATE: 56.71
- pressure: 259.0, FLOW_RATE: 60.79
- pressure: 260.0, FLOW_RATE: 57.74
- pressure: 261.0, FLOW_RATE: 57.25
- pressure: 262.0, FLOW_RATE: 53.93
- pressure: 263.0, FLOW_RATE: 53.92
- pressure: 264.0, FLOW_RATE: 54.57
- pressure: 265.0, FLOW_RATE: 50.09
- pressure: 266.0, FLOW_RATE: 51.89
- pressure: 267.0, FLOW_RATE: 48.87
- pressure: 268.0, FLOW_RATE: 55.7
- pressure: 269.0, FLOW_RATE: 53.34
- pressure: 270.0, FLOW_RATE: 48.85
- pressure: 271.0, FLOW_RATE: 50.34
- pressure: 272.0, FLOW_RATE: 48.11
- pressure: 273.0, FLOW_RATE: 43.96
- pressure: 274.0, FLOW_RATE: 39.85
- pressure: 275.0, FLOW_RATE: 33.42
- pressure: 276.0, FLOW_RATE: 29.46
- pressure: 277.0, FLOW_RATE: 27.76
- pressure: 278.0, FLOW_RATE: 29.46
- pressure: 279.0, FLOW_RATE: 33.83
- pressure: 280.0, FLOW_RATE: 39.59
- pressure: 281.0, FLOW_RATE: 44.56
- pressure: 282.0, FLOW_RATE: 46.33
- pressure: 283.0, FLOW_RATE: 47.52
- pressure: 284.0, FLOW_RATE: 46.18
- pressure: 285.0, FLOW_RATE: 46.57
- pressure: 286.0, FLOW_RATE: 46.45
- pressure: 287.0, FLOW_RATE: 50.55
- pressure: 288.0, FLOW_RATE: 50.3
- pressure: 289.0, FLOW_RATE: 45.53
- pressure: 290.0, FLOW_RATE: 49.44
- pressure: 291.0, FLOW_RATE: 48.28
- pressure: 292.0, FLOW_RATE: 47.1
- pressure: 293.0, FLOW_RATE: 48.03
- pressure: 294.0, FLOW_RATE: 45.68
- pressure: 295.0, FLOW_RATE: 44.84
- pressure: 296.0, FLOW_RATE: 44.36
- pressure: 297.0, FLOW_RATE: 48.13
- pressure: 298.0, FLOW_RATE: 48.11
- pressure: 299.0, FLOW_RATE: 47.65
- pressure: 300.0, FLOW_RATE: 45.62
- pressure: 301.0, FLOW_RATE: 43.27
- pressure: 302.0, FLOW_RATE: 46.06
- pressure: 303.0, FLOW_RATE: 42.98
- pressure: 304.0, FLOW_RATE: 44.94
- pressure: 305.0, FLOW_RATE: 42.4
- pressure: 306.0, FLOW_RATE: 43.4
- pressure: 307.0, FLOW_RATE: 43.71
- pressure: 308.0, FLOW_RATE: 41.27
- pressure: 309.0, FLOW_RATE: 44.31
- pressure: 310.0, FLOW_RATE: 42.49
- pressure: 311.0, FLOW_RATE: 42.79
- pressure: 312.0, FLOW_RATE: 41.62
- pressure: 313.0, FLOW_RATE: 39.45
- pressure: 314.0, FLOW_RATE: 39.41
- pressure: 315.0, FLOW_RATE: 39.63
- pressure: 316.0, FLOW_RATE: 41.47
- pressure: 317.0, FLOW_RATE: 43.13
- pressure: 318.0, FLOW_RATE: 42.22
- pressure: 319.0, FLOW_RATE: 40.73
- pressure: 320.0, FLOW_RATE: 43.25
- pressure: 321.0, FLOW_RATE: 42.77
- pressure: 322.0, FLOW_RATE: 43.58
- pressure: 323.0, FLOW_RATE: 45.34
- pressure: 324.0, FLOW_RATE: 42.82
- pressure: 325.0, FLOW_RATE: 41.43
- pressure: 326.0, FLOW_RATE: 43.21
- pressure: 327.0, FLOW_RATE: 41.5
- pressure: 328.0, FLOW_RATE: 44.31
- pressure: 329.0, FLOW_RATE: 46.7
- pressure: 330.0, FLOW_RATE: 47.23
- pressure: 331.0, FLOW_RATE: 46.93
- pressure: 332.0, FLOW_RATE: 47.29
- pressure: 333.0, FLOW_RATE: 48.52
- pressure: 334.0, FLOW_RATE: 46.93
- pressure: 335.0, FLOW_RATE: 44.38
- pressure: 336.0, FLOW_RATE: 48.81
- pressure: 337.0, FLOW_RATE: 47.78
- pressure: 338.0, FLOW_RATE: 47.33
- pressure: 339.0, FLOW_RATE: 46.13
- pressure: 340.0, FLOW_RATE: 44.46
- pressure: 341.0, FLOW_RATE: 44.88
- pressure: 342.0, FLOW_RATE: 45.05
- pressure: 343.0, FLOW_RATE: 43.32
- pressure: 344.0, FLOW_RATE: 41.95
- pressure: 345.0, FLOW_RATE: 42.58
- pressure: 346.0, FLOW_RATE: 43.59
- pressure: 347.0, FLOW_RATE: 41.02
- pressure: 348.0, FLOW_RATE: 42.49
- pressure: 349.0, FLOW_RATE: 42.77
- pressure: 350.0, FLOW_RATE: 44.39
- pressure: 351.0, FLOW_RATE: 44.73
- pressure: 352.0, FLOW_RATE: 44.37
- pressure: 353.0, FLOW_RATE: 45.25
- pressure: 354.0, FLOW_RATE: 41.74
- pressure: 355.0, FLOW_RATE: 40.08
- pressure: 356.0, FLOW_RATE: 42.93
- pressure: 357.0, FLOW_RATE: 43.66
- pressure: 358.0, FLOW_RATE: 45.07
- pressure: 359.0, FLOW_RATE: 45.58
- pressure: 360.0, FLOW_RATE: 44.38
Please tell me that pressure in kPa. 297.0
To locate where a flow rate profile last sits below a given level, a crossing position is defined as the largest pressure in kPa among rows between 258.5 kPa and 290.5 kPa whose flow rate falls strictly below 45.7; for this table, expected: 289.0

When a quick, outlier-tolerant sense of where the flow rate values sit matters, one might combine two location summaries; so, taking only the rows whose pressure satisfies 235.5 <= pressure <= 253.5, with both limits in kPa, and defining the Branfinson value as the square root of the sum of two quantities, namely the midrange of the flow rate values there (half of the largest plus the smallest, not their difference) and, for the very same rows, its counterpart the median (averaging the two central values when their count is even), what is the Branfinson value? 11.0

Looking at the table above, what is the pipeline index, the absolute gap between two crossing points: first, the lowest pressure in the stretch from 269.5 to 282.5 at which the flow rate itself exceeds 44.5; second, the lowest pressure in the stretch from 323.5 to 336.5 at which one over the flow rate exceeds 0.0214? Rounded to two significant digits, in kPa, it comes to 54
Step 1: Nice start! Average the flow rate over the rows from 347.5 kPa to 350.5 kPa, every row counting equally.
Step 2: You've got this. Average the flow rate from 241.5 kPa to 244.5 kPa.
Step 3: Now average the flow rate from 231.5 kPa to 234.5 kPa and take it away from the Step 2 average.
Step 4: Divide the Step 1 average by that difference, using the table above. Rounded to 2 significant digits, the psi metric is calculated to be -21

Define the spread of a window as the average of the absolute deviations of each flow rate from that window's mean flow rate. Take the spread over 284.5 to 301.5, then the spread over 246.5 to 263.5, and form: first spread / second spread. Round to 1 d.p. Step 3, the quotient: 1.0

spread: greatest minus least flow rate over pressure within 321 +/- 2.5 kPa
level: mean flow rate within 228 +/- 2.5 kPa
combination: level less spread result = 58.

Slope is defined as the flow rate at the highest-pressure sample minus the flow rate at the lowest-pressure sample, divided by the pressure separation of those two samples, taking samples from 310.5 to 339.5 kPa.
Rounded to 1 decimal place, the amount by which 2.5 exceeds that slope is 2.4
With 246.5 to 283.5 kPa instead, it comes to 2.8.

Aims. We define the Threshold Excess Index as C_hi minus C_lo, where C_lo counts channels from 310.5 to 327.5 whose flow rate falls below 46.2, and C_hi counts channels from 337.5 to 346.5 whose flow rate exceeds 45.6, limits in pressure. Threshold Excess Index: -15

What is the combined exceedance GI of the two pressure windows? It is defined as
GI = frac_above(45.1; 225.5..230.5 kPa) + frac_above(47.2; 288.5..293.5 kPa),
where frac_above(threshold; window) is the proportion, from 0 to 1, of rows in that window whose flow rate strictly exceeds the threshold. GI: 1.60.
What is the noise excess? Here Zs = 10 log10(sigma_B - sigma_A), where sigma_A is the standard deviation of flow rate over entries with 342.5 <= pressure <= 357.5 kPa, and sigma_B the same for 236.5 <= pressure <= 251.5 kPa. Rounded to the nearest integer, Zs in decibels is 1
